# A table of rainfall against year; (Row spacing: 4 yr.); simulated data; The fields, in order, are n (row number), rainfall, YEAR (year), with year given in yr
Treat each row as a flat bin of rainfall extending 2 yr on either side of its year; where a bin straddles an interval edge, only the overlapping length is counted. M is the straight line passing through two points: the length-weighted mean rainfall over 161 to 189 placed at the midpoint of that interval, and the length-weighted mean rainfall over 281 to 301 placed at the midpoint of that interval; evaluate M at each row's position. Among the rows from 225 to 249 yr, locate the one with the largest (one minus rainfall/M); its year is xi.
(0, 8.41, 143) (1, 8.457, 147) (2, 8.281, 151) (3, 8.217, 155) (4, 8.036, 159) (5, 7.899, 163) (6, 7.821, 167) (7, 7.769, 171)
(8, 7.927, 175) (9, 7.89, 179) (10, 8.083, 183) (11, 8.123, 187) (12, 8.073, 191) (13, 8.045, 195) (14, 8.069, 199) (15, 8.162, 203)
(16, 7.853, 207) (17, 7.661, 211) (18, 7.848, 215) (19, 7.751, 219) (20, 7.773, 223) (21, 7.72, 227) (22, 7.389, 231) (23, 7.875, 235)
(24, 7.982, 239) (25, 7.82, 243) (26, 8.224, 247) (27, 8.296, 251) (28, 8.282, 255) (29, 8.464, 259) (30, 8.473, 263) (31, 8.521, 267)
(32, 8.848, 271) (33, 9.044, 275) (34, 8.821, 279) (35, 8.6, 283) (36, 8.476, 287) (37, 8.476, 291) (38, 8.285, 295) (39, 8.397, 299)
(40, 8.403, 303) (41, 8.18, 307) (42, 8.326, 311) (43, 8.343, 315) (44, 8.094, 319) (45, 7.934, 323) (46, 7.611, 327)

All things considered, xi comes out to 231 yr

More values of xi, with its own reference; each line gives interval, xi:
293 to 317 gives 307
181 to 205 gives 195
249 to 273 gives 255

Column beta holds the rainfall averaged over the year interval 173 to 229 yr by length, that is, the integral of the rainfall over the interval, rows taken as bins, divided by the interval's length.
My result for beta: 7.93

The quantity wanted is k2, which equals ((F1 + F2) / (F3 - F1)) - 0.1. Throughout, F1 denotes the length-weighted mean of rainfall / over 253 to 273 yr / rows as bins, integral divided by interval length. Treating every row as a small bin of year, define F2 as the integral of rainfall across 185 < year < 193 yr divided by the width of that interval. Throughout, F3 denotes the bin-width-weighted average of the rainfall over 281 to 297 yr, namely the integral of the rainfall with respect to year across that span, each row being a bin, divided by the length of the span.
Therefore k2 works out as -285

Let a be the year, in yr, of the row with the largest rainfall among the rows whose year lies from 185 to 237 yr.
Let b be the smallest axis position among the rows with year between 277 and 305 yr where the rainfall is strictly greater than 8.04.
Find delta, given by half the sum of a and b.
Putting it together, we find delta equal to 241 yr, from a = 203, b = 279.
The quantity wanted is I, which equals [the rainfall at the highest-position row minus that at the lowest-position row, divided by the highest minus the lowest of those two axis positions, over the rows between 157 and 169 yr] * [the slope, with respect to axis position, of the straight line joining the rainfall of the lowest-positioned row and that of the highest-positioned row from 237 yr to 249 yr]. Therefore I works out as -0.0008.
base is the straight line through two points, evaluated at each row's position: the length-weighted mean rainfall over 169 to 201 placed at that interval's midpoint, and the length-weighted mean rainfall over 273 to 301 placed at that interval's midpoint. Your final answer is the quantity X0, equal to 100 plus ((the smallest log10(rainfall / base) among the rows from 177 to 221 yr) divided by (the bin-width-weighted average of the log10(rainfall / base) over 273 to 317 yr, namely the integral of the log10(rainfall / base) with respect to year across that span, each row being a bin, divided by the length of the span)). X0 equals 104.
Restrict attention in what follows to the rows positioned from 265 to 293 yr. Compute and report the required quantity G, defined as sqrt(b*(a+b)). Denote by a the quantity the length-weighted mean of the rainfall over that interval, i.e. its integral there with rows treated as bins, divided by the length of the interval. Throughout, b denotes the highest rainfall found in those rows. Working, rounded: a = 8.68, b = 9.044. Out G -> 12.7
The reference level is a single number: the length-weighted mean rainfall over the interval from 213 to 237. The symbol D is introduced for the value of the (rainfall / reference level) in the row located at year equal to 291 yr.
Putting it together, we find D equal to 1.10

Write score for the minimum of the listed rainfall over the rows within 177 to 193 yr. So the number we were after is 7.89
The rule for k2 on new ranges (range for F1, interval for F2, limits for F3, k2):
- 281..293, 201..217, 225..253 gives -27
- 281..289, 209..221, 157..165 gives -29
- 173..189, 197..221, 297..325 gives 68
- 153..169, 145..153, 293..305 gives 44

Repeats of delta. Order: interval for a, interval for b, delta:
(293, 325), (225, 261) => 275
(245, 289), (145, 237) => 211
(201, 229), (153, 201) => 179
